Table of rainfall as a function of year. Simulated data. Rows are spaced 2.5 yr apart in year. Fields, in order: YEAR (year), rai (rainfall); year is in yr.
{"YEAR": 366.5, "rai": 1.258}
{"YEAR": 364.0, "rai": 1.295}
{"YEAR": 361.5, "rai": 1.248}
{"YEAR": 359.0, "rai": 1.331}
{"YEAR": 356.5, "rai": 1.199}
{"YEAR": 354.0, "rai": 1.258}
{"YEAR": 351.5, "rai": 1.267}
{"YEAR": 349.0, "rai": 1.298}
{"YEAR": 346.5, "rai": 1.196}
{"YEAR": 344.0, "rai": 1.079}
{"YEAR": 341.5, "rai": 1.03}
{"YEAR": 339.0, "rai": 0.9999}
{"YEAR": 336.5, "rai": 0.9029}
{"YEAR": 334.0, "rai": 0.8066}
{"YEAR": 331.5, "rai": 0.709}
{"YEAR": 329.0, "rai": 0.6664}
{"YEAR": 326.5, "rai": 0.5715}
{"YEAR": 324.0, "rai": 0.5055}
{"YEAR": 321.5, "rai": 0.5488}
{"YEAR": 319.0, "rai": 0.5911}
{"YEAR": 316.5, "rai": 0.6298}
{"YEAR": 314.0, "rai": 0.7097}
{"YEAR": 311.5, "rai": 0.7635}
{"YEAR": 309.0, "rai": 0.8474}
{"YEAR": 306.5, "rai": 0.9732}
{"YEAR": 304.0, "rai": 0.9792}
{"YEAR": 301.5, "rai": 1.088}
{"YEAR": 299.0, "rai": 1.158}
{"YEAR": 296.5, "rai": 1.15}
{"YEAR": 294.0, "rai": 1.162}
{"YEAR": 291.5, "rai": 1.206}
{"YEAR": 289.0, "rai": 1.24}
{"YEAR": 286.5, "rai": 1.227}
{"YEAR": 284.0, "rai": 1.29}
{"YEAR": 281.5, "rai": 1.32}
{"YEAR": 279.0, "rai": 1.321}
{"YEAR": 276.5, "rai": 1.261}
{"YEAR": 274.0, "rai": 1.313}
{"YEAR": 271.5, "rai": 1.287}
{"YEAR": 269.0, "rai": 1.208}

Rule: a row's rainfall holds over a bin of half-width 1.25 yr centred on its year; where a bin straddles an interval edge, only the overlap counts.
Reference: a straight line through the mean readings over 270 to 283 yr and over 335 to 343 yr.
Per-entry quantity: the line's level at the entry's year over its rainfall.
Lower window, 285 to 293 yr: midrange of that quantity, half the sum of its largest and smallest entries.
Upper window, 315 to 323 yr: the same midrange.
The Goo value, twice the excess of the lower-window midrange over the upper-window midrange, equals -1.7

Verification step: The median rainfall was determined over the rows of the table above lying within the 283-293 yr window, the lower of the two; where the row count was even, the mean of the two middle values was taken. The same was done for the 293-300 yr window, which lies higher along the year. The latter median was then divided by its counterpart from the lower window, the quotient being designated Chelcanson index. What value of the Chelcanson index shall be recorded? 0.94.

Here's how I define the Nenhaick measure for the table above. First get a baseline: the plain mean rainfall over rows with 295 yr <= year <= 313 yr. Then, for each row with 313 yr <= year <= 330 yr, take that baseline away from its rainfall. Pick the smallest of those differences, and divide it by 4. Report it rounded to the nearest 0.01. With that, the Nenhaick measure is -0.12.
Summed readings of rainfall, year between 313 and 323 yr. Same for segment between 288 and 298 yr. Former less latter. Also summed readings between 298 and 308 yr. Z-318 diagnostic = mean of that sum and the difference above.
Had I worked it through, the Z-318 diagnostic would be 1.0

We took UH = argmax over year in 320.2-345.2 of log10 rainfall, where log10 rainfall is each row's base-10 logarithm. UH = 344.0 yr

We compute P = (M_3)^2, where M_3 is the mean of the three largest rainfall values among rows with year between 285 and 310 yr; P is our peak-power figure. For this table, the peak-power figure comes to 1.5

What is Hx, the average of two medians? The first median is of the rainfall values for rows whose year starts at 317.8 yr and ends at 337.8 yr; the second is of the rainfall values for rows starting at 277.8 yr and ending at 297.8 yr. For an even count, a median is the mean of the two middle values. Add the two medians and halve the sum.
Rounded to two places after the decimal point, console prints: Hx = 0.93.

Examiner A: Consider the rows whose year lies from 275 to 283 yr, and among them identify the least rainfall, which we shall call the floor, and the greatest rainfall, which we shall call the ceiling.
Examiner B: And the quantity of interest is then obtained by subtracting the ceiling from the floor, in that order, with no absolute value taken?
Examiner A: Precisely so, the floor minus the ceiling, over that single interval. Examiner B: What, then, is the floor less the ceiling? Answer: -0.06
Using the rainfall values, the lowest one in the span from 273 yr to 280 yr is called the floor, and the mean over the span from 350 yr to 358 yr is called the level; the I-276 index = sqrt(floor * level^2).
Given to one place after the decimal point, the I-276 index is 1.4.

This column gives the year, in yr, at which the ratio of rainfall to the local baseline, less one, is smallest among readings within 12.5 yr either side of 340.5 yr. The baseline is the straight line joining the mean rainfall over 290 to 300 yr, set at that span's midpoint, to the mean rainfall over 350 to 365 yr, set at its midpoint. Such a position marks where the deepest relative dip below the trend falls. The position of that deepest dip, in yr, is 329.0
